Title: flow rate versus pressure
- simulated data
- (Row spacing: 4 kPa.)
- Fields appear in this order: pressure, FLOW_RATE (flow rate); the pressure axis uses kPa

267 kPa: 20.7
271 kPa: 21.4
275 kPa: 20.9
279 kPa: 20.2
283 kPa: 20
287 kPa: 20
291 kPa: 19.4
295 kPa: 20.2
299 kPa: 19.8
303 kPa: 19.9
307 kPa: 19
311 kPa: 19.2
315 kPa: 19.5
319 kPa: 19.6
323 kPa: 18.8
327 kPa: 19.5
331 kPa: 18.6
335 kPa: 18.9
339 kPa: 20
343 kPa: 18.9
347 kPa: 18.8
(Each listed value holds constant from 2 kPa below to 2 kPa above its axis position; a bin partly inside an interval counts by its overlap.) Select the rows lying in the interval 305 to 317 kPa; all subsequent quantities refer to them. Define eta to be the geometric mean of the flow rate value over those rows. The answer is 19.2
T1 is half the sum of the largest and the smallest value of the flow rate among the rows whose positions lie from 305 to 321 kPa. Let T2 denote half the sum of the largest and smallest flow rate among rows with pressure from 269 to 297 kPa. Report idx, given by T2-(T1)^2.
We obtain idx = -352.1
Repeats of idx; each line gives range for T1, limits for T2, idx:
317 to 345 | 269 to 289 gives -351.8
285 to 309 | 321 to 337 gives -365.1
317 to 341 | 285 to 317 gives -352.9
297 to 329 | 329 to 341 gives -355.1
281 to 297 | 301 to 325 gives -372.7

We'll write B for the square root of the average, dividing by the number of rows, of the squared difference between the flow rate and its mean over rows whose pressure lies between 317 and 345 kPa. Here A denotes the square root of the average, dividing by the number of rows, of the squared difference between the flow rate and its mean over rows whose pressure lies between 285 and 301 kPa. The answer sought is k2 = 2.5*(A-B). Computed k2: -0.45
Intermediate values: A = 0.296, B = 0.48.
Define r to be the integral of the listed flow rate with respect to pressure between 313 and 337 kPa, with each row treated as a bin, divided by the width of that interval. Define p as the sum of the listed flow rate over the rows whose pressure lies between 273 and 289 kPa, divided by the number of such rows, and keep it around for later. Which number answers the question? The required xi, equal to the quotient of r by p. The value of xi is 0.94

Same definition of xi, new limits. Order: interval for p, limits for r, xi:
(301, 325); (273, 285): 1.05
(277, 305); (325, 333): 0.96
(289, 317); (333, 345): 0.98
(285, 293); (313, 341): 0.98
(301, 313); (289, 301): 1.02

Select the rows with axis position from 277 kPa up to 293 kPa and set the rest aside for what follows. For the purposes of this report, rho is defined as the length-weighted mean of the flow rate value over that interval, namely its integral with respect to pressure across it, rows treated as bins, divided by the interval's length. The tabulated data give 19.9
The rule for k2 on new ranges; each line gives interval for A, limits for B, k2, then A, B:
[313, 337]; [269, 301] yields -0.49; 0.395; 0.59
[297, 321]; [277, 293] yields 0.04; 0.316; 0.30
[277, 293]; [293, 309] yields -0.36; 0.300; 0.44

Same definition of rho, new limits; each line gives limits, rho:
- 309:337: 19.2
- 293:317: 19.6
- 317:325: 19.2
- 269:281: 20.8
